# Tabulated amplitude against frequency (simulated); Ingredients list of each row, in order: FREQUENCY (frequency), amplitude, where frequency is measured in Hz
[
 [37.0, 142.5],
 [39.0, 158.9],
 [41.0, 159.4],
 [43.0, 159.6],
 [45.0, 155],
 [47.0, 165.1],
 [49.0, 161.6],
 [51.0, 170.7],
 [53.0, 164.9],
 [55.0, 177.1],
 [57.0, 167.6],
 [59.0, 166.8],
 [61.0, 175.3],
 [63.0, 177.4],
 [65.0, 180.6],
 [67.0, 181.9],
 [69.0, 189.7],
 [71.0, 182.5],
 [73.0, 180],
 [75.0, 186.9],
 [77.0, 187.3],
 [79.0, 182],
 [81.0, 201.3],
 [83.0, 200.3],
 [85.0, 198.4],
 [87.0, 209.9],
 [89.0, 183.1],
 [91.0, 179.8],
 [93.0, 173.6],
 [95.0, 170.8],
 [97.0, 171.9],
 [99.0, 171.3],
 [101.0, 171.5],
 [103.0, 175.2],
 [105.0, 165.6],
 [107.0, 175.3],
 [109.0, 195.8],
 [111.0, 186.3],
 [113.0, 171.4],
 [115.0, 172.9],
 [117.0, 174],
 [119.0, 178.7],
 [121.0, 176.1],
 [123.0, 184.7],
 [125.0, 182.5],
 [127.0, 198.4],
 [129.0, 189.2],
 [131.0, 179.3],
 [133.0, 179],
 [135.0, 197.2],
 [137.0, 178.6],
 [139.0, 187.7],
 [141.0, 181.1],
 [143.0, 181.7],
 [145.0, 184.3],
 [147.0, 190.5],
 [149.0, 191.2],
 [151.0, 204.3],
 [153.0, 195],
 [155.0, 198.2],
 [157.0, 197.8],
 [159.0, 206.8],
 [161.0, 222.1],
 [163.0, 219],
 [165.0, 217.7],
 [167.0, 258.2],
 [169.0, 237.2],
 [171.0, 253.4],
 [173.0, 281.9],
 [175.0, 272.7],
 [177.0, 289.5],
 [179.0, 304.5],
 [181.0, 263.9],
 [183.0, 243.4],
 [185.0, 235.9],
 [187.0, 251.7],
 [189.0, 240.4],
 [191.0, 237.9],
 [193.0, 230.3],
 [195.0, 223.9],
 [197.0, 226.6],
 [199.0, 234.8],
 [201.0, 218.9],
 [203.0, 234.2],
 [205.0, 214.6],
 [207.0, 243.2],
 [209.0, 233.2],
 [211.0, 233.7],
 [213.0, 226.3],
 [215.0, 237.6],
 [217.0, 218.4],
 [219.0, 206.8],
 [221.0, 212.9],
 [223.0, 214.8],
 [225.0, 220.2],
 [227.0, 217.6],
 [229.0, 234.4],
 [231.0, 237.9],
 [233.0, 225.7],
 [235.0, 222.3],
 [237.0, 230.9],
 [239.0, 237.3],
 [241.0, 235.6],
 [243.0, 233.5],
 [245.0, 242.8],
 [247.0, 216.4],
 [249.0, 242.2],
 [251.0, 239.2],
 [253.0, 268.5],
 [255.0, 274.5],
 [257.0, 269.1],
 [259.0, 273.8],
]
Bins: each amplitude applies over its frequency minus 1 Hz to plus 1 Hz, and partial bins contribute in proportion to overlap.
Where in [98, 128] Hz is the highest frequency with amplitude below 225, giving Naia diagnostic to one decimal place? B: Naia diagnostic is 127.0 Hz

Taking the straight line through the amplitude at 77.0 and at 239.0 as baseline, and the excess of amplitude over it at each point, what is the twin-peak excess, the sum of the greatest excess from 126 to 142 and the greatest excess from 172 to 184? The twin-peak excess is 81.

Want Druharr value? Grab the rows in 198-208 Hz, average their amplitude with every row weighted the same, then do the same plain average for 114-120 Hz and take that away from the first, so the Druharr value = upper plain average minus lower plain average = 54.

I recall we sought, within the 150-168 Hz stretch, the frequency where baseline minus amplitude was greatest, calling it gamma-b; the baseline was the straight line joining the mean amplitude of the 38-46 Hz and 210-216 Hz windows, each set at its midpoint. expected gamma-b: 153.0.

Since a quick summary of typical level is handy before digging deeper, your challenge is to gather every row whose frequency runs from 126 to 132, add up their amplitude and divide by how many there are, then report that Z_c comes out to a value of 189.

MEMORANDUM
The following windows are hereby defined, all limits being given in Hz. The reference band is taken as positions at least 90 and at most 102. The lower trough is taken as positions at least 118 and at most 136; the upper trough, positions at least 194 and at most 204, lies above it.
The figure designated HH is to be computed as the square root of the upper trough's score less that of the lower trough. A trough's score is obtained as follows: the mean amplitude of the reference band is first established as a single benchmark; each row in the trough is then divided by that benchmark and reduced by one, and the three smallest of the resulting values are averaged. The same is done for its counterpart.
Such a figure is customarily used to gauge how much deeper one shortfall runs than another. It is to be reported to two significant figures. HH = 0.51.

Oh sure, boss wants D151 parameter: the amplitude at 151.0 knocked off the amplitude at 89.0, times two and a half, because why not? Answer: -53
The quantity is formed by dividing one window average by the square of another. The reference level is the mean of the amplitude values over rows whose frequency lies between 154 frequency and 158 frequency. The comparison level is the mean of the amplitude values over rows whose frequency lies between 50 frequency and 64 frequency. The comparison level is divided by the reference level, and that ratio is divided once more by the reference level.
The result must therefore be 0.0044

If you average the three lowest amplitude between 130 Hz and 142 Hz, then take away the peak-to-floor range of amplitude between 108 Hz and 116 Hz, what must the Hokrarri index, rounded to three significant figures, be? 155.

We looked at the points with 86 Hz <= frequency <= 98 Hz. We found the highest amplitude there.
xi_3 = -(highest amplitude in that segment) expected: -210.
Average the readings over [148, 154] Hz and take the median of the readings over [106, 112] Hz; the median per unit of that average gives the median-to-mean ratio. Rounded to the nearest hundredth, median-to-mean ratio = 0.95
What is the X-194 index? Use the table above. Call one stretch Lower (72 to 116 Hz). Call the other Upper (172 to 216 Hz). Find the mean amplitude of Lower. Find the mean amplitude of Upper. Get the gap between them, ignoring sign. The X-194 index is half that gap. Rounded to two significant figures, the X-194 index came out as 31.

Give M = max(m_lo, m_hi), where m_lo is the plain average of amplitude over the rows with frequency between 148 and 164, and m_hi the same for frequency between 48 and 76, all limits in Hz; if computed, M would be 204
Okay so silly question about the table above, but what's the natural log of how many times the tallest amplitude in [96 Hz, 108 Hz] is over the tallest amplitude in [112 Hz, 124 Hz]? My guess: -0.052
